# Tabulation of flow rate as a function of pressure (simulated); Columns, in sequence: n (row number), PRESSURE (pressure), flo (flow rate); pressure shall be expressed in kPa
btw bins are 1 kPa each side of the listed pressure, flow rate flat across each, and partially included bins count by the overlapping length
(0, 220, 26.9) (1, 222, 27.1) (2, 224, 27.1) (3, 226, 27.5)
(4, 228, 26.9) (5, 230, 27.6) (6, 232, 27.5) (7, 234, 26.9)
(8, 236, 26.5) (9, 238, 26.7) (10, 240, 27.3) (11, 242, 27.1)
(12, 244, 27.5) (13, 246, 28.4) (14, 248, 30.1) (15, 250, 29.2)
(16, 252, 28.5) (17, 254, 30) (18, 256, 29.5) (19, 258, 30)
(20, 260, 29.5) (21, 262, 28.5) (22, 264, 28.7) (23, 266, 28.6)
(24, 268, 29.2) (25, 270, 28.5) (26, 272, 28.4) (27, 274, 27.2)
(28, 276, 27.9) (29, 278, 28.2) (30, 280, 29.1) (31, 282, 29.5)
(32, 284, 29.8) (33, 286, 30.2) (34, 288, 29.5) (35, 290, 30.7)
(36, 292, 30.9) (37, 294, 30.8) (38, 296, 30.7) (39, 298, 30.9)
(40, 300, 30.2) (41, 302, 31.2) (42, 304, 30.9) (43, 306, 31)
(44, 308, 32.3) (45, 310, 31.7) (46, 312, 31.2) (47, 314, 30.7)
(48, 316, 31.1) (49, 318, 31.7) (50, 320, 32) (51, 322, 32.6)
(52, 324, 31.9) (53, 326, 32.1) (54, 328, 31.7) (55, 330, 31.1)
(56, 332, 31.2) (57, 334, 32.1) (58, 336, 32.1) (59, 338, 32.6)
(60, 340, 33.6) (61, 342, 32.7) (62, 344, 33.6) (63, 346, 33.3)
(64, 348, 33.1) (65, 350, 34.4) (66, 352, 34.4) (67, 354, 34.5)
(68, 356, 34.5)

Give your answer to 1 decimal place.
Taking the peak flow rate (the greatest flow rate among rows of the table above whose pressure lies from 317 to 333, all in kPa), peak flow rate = 32.6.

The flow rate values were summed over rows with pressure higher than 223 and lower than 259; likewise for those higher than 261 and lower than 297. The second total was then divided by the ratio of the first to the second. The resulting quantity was 549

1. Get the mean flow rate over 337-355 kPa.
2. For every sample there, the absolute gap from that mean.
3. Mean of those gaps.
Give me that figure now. 0.58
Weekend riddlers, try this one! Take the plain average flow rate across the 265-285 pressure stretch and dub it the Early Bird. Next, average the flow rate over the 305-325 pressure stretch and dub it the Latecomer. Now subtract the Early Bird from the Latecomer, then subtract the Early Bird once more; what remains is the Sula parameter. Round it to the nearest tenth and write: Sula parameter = -25.7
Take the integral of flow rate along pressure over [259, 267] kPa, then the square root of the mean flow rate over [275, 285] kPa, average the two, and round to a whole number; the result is 118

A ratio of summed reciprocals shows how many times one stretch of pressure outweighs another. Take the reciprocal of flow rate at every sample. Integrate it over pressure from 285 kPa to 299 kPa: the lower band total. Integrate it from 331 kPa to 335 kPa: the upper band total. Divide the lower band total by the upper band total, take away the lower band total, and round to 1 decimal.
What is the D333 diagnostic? 3.2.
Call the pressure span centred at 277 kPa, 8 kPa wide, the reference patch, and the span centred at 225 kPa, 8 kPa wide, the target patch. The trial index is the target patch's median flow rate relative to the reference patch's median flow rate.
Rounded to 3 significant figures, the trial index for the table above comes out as 0.966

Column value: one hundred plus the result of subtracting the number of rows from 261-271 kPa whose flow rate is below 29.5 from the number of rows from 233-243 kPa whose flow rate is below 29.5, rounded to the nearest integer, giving 100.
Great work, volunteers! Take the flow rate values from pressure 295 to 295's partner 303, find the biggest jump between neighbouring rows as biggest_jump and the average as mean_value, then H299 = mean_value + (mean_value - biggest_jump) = 60.5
